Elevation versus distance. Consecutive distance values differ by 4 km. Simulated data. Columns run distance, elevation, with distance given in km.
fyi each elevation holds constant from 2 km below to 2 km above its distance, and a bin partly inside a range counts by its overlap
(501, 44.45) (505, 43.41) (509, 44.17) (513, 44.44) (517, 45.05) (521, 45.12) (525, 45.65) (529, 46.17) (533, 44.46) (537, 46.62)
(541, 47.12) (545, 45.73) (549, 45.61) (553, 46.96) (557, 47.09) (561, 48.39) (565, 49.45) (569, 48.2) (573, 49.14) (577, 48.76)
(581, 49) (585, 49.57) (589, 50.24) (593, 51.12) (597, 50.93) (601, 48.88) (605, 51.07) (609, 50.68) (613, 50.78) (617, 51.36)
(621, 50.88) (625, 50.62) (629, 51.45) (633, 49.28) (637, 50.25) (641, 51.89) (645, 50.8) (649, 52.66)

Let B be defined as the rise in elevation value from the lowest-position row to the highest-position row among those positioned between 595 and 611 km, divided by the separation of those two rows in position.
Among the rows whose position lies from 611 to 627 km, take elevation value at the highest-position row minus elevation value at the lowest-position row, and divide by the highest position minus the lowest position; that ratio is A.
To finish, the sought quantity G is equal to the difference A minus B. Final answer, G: 0.01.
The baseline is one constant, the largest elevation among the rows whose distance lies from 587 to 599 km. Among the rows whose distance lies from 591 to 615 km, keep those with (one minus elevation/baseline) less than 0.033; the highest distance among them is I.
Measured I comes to 613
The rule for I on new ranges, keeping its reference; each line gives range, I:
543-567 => 565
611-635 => 629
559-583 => 565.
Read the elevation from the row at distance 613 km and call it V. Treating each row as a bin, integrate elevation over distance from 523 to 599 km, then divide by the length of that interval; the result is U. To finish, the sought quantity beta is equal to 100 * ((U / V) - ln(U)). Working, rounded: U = 48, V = 50.78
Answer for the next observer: -293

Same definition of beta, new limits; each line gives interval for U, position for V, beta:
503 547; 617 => -293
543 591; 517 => -281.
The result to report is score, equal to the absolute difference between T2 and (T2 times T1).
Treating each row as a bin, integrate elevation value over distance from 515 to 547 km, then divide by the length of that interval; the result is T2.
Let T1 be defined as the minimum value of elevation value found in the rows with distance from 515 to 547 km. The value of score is 1988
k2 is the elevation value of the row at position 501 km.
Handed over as 44.45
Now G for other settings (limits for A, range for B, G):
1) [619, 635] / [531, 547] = -0.24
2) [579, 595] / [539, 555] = 0.19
